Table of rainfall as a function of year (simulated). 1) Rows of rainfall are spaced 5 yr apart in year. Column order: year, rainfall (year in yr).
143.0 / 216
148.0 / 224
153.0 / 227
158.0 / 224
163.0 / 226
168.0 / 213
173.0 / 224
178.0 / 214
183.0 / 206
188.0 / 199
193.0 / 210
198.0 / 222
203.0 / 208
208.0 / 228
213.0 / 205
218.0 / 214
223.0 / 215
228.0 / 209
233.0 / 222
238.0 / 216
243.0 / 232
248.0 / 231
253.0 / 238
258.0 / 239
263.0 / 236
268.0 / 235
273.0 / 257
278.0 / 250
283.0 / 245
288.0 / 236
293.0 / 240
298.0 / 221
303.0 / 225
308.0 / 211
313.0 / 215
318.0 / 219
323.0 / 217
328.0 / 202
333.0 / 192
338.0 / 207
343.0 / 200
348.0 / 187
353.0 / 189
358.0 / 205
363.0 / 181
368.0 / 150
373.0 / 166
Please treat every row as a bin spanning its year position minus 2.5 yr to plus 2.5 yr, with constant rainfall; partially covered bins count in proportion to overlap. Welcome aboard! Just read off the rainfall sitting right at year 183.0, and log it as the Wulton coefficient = 206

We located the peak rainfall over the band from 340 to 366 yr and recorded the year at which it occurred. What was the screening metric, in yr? 358.0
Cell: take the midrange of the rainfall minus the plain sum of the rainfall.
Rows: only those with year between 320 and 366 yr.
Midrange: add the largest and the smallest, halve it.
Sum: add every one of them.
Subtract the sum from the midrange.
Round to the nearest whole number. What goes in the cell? -1581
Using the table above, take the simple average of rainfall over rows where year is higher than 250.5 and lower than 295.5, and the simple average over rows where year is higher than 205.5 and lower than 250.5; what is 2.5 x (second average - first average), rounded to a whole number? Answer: -57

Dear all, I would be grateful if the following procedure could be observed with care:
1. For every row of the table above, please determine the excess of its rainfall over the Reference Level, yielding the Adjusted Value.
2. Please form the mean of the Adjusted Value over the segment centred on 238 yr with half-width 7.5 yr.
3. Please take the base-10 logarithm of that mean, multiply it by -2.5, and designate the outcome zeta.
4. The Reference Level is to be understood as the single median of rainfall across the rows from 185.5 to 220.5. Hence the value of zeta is -2.8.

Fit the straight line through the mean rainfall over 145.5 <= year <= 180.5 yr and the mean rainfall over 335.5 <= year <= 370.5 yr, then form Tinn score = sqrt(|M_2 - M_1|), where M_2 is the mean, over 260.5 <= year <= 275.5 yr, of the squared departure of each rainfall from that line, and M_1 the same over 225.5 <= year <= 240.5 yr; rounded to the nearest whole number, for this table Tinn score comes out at 40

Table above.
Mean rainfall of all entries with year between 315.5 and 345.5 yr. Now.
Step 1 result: 206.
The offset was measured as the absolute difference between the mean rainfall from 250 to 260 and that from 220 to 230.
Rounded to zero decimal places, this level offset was 26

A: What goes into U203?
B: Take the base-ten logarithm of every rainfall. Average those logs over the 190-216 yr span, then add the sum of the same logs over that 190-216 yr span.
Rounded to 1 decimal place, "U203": 14.0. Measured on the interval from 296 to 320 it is 14.0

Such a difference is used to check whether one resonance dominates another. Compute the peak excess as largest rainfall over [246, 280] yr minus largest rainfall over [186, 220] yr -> 29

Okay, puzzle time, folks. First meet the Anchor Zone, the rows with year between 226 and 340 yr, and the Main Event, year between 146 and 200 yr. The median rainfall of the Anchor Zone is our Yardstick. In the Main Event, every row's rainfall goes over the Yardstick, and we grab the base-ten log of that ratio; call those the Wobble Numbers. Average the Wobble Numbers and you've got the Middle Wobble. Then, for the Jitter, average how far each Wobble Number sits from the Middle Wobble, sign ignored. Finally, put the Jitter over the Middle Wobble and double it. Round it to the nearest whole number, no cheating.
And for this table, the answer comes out -2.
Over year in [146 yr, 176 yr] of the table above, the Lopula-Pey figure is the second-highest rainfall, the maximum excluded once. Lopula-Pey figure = 226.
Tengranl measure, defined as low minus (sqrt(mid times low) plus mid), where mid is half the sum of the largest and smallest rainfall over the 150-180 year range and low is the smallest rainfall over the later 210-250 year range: -227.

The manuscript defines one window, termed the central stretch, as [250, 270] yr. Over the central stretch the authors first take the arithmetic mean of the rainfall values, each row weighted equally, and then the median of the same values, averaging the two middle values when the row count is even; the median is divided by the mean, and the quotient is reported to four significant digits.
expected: 1.000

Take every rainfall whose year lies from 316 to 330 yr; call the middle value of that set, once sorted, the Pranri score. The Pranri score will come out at 217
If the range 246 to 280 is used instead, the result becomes 238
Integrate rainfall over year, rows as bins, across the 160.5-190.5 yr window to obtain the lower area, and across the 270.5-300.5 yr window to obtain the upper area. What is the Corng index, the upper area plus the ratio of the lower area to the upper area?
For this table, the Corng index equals 7246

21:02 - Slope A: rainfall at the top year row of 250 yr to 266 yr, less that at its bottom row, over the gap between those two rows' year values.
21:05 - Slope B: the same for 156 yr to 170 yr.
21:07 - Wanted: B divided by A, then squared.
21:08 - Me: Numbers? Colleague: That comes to 30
